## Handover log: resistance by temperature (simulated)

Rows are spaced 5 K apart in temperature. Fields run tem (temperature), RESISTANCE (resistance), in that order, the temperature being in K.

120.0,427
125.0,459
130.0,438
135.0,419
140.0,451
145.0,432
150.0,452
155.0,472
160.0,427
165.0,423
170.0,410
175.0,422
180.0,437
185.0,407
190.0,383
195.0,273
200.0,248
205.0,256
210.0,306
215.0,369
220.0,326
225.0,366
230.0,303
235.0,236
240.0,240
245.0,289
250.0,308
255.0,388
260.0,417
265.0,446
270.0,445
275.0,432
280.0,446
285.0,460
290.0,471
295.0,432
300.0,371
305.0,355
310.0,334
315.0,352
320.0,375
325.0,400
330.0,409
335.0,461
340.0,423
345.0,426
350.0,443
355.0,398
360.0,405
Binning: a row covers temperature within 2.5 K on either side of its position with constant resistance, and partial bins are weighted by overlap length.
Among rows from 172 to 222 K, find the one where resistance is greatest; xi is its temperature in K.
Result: 180.0 K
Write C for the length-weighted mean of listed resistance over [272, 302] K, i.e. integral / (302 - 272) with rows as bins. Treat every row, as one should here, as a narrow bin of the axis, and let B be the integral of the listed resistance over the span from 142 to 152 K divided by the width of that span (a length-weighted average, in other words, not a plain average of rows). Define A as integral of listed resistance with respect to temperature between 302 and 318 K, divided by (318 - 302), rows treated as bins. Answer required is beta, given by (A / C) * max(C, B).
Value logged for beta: 353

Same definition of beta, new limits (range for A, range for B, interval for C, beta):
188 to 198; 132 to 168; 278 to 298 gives 321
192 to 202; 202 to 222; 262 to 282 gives 267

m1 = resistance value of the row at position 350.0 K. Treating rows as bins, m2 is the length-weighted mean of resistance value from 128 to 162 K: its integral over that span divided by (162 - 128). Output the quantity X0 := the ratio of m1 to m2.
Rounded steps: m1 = 443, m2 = 442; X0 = 1.00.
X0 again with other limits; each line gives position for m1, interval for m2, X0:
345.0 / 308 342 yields 1.08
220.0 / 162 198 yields 0.83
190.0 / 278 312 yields 0.93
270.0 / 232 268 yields 1.34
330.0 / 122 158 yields 0.92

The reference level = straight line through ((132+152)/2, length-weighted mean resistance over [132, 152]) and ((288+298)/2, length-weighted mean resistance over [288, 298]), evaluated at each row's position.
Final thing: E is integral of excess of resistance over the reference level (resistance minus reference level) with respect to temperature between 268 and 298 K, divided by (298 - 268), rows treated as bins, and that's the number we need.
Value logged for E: 0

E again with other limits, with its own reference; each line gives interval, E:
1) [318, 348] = -32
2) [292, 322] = -76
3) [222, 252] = -153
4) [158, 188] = -20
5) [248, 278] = -37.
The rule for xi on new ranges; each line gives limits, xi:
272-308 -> 290.0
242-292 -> 290.0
